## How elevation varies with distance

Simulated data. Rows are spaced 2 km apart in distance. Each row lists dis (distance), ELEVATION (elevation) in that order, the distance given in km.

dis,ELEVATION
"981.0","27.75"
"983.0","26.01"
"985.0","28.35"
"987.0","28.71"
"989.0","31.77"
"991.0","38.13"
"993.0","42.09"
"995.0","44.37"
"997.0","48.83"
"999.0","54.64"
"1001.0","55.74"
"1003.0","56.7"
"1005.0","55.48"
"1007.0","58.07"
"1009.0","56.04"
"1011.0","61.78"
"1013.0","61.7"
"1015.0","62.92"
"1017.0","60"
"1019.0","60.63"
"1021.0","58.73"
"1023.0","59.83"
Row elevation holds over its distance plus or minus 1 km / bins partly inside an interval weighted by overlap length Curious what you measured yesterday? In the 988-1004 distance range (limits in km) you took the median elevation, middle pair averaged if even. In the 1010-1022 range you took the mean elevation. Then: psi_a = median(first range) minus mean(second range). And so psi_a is -14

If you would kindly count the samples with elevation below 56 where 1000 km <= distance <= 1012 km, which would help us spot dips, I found 2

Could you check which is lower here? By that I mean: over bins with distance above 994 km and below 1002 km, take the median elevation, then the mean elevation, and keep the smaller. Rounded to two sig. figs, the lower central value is 51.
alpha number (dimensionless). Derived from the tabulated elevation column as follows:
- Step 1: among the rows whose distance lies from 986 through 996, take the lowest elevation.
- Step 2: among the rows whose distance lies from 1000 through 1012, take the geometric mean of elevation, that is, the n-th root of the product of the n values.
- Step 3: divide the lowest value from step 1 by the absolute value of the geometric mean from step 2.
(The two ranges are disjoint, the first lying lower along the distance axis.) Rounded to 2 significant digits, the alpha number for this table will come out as 0.50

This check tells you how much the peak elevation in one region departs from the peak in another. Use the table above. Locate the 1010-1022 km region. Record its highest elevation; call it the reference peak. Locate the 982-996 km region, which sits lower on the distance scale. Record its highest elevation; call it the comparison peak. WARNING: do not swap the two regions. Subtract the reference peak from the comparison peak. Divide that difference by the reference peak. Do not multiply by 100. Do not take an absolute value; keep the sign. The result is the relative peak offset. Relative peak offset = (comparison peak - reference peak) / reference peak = -0.29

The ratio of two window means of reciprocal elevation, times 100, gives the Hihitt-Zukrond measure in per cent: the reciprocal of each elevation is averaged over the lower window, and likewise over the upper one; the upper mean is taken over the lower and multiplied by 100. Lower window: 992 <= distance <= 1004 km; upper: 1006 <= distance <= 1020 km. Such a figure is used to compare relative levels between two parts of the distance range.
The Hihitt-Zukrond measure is 83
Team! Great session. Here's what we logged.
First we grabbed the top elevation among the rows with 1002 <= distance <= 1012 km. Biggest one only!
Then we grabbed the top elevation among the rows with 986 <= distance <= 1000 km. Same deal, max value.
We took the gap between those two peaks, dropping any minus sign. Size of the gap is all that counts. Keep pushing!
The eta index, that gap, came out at 7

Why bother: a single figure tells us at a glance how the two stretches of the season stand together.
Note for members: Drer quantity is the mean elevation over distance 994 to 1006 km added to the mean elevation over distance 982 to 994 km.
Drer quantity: 85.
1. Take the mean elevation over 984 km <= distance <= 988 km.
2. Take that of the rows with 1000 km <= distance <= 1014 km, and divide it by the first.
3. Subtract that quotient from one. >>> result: -1.0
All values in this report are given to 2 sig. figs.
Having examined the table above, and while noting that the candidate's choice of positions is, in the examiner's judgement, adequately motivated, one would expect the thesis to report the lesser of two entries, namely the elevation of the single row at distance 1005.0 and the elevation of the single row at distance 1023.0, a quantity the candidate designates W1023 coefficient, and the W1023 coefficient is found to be 55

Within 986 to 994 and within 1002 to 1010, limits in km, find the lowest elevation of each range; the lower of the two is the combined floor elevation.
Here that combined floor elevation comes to 29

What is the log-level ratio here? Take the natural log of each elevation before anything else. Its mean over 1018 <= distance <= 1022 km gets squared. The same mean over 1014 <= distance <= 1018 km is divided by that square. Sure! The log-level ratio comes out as 0.246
